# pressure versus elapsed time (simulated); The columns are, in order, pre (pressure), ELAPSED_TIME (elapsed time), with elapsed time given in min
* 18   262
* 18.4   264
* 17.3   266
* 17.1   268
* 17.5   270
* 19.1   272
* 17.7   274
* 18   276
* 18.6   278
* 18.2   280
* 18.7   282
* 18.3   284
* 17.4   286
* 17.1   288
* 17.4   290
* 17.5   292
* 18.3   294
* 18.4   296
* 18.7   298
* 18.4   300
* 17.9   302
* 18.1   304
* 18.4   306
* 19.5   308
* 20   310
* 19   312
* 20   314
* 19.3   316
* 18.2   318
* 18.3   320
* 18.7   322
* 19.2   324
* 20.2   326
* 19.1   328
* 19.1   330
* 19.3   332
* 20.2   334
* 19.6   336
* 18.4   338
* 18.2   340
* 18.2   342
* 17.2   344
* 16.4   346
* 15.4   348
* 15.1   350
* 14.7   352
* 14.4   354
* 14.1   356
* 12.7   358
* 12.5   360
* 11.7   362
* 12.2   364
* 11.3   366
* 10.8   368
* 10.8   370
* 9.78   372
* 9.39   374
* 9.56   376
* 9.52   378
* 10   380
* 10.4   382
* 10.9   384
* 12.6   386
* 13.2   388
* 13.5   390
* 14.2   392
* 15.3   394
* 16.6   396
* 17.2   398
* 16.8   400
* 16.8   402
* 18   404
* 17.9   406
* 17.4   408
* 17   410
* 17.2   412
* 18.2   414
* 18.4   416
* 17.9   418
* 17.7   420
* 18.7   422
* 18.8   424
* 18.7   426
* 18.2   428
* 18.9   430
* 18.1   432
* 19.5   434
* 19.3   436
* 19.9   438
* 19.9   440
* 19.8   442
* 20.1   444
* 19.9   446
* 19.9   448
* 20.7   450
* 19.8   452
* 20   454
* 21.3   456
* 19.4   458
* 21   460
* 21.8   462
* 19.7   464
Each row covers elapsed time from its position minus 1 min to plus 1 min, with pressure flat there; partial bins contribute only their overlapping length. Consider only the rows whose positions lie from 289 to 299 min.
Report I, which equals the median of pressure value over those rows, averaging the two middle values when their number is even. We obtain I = 18.3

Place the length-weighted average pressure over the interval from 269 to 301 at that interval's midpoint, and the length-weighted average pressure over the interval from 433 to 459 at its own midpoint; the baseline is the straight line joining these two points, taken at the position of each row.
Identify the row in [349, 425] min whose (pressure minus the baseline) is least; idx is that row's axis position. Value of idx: 374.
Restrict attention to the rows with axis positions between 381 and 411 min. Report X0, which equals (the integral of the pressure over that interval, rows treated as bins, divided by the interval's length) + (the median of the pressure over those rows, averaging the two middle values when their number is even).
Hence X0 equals 32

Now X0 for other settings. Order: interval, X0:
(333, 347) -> 37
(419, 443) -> 38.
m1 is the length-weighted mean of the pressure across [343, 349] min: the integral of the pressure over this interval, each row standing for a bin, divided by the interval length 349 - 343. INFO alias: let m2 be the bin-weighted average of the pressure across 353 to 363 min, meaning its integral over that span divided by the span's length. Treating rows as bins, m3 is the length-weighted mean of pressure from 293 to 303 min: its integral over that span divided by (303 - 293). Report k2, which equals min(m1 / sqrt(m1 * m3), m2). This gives 0.94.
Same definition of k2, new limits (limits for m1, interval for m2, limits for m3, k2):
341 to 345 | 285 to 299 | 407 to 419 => 1.00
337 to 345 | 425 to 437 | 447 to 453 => 0.95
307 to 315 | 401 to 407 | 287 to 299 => 1.05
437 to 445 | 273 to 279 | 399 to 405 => 1.08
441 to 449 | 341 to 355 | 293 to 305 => 1.04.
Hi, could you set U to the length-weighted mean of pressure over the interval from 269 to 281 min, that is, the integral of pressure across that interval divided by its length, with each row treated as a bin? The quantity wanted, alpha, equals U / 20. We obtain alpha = 0.91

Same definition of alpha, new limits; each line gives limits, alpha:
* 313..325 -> 0.95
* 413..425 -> 0.91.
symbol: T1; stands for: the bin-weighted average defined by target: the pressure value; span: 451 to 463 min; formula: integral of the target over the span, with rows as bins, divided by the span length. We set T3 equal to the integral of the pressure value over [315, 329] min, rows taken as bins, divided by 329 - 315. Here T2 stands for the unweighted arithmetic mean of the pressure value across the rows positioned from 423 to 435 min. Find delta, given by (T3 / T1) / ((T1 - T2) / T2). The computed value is 9.3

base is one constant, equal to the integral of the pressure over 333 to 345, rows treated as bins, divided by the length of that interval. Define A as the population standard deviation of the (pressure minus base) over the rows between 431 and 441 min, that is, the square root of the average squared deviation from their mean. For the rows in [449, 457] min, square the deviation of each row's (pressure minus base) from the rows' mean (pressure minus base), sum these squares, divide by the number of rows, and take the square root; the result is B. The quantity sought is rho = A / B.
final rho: 1.1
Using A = 0.66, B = 0.59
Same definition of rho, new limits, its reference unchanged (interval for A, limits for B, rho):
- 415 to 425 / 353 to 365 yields 0.4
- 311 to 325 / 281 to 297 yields 1.0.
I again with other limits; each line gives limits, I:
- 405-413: 17.3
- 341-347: 17.2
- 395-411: 17.1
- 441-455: 19.9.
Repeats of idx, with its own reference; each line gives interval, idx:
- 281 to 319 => 288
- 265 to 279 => 268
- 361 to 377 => 374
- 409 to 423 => 410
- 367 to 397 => 374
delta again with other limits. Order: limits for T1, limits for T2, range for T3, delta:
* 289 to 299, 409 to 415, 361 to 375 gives 17.7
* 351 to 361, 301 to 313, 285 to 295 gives -4.7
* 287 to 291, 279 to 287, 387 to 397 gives -17.0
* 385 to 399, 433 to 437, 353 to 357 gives -4.0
